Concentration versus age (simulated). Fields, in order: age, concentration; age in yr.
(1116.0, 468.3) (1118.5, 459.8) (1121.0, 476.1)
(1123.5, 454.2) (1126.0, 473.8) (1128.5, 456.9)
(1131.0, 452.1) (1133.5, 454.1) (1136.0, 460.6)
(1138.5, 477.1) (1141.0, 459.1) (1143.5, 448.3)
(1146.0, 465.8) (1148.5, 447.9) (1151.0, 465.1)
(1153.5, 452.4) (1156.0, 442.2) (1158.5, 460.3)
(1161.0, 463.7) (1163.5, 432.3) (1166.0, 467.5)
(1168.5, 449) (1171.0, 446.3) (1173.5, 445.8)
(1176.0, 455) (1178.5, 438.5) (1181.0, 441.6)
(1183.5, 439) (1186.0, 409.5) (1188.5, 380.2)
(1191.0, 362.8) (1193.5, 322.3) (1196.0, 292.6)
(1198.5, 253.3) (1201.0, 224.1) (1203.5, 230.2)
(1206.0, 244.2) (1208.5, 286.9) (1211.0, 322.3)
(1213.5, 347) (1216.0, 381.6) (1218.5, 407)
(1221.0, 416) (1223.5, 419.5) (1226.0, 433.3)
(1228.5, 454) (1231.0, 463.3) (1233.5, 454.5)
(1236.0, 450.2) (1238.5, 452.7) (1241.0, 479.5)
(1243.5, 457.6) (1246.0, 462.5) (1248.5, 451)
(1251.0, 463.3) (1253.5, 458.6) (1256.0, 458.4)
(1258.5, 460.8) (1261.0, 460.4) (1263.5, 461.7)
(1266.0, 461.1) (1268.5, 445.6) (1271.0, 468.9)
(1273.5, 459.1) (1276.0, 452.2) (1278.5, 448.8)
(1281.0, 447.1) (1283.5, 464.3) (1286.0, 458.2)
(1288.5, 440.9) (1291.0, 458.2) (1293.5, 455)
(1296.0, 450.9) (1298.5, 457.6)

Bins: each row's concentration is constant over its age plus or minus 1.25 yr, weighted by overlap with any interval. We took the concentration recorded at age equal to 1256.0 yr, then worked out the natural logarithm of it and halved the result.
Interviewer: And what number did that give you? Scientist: 3.064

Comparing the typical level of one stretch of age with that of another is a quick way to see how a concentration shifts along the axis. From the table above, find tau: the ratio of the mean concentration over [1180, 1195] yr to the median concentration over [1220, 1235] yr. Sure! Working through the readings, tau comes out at 0.88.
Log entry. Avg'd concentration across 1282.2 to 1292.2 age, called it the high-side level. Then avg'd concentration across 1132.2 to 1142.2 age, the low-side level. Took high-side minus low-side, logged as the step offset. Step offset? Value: -7.3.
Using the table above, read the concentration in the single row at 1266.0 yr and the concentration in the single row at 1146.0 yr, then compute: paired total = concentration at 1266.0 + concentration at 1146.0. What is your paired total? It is 927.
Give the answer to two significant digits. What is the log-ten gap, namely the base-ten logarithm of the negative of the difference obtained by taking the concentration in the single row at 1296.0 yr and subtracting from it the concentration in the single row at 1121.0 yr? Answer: 1.4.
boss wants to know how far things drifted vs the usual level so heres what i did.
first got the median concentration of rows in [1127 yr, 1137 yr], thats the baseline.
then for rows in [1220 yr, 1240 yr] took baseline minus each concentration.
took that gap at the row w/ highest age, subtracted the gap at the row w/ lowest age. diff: -37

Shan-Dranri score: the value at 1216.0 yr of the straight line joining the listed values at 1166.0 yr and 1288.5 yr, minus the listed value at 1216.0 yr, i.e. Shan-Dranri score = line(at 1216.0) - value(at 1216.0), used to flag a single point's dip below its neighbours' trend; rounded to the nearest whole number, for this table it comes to 75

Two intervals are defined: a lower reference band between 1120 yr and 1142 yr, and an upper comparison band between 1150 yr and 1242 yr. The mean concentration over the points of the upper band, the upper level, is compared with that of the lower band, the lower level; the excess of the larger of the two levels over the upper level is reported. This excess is 63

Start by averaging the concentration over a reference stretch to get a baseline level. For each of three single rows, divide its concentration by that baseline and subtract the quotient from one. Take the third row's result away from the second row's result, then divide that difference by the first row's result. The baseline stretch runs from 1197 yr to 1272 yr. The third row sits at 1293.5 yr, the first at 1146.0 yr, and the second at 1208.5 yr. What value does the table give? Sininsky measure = -2.9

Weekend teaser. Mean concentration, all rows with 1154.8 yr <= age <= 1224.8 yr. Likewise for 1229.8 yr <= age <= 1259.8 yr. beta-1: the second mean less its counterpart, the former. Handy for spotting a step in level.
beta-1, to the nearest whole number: 78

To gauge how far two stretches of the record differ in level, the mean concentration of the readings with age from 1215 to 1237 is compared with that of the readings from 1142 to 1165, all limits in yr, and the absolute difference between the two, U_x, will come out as 22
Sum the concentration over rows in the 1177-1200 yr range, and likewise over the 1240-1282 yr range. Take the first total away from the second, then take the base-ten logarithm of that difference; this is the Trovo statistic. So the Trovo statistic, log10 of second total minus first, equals 3.65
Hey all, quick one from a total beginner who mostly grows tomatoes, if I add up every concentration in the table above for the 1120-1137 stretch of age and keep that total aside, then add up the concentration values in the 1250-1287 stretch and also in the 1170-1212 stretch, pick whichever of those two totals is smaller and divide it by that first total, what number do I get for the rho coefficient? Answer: 1.9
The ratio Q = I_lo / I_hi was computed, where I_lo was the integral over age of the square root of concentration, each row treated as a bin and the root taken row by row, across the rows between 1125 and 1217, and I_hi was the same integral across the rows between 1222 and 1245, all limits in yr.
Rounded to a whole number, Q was 4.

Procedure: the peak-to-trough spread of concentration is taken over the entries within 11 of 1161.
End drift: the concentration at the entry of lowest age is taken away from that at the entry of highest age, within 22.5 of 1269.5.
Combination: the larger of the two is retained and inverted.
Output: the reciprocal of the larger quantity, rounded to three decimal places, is 0.028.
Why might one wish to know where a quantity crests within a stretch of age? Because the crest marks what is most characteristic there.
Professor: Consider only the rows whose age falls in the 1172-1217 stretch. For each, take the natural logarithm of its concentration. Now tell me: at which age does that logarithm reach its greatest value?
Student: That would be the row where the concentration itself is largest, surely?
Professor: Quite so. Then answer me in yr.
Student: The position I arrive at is 1176.0 yr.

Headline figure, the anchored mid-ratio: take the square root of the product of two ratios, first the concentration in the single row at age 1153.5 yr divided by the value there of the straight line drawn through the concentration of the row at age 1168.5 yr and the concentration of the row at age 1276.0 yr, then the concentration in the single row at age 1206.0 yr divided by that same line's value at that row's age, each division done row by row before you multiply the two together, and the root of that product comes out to 0.74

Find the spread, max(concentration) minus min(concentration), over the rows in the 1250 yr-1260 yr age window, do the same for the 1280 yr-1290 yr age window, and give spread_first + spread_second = 28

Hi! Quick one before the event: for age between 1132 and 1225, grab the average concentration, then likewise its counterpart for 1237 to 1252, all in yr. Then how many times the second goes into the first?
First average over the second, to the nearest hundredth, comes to 0.87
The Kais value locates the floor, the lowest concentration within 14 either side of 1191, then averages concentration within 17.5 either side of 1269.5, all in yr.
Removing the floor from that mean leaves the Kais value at 233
